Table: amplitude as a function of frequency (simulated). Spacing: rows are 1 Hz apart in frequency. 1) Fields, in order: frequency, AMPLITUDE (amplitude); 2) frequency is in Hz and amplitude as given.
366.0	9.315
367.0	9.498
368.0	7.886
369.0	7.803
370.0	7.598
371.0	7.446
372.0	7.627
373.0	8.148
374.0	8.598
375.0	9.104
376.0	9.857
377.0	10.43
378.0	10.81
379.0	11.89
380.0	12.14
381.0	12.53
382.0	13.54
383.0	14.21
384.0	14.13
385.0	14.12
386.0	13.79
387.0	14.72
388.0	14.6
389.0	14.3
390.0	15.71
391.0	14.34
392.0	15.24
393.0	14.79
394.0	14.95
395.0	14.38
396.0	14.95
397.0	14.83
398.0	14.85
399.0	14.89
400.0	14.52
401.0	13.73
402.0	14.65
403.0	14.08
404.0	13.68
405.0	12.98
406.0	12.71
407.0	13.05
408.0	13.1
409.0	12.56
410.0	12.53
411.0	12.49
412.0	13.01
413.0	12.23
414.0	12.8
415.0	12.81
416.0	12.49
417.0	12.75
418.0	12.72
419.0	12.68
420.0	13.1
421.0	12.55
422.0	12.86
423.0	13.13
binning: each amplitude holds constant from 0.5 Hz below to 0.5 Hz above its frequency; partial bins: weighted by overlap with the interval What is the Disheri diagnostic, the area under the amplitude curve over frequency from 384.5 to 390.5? 87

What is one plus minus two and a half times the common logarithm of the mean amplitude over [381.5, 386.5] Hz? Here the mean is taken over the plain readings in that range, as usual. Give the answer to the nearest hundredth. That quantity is -1.86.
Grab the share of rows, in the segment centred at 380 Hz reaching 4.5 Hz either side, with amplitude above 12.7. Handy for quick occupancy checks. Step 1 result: 0.33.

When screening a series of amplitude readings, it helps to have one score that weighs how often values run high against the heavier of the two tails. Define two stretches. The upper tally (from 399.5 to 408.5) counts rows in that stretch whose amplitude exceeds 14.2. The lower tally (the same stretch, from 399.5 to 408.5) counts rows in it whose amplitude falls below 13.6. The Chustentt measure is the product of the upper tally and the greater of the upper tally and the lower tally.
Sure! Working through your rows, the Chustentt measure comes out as 8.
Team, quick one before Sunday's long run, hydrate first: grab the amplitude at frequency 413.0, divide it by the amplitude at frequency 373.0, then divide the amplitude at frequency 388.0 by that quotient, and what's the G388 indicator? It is 9.7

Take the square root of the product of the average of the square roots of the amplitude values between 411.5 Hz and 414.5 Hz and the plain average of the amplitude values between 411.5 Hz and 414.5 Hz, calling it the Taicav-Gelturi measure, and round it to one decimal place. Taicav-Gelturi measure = 6.7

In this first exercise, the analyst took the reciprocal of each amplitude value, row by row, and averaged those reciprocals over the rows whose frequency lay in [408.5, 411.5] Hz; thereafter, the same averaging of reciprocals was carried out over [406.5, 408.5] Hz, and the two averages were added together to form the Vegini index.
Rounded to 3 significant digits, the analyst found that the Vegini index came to 0.156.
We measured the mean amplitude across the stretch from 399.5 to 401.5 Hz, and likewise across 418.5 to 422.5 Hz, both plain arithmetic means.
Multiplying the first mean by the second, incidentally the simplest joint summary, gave 181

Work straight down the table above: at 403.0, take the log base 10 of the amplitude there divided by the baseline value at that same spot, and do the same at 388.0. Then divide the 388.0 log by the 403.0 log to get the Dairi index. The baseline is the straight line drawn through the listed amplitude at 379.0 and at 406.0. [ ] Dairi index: 1.7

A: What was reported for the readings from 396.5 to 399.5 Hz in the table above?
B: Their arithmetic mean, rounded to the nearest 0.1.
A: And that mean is 14.9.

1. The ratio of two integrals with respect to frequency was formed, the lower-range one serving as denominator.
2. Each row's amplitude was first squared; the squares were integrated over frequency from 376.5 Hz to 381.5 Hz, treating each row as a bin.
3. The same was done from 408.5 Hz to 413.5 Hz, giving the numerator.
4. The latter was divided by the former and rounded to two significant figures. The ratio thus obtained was 1.2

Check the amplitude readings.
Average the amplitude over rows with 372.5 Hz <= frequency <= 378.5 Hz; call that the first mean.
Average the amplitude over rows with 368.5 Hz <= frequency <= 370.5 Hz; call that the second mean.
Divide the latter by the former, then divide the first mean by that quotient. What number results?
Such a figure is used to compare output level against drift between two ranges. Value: 11.7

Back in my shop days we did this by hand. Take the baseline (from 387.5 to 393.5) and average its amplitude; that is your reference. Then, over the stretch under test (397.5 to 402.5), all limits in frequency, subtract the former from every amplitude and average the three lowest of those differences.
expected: -0.5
